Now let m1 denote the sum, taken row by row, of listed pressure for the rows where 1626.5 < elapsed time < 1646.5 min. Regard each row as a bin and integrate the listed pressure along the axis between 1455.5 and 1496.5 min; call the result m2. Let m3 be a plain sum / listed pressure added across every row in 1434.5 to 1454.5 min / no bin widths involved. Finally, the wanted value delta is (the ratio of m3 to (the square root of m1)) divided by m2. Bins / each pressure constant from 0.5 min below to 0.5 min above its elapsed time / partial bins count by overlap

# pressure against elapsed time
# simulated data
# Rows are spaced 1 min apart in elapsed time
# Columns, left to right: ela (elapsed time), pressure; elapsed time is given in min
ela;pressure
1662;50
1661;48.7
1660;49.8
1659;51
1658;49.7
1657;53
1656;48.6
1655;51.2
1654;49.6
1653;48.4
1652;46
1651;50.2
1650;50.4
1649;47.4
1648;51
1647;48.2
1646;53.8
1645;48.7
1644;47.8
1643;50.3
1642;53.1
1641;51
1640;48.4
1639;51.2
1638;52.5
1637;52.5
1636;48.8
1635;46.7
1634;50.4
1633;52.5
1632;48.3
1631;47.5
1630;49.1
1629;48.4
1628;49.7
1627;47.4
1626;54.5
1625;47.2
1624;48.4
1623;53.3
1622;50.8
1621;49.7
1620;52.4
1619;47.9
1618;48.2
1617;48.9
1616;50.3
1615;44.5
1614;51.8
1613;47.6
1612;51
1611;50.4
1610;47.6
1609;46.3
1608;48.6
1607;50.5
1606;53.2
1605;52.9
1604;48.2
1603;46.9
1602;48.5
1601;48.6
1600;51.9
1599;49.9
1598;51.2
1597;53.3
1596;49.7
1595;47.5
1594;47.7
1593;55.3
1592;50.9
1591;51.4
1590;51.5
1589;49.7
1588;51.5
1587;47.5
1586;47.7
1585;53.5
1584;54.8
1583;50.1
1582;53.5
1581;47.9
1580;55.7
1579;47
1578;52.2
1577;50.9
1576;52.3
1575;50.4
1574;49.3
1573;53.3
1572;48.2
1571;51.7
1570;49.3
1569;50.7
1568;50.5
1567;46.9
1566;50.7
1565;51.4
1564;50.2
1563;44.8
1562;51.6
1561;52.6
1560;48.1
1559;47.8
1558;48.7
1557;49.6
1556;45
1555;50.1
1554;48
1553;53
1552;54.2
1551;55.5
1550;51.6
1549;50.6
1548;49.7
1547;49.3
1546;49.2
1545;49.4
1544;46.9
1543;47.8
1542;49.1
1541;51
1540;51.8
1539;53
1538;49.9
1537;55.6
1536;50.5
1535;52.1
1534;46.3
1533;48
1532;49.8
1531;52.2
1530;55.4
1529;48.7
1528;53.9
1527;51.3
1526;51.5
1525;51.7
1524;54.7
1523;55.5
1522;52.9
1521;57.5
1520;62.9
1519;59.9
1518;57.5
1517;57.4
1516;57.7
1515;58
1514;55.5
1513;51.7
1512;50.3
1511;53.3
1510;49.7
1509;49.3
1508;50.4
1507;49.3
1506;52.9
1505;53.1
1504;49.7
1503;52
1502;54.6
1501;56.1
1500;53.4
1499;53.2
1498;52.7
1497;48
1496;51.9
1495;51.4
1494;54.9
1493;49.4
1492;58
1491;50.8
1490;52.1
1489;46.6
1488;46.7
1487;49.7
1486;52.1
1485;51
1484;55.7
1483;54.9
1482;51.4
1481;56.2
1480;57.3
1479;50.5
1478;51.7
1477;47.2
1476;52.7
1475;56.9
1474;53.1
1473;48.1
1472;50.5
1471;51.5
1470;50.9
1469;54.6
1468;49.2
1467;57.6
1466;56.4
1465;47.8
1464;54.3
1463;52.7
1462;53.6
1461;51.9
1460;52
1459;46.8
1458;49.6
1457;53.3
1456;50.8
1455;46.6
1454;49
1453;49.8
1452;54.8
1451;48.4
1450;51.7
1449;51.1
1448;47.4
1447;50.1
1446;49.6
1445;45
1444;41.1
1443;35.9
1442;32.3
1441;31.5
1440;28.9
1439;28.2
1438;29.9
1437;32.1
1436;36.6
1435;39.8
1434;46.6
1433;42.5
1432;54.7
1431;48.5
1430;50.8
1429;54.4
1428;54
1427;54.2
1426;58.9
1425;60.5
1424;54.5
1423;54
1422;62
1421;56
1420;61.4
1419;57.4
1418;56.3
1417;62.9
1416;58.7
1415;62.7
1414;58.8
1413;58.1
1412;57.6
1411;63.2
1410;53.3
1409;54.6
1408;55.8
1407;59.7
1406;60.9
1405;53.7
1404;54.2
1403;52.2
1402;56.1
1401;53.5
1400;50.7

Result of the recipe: 0.01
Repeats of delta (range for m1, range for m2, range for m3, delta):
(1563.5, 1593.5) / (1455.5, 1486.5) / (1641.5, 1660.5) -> 0.01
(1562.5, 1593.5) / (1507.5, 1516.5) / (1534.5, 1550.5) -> 0.04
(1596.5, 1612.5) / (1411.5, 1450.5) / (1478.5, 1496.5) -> 0.02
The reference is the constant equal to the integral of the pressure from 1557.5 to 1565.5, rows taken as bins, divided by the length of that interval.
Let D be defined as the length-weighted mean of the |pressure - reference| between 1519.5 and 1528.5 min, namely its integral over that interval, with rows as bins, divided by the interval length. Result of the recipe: 5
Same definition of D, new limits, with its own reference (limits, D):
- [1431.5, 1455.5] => 8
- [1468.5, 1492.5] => 3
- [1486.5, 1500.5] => 3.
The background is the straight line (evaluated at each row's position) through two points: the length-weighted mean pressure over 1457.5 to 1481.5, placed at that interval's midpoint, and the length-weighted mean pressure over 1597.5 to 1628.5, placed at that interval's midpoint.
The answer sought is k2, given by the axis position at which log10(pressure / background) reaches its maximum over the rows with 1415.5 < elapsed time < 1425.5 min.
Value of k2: 1417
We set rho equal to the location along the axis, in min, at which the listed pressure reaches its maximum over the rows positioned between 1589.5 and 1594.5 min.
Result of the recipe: 1593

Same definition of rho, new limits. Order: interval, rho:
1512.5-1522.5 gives 1520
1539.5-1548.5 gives 1540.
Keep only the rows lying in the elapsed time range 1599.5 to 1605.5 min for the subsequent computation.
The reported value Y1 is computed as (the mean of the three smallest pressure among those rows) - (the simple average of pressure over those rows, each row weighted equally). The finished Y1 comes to -1.6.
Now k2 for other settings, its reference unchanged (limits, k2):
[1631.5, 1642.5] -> 1642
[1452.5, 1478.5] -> 1467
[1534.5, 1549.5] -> 1537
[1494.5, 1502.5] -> 1501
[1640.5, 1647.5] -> 1646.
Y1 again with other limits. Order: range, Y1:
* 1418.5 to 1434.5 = -8.5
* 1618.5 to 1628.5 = -2.6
